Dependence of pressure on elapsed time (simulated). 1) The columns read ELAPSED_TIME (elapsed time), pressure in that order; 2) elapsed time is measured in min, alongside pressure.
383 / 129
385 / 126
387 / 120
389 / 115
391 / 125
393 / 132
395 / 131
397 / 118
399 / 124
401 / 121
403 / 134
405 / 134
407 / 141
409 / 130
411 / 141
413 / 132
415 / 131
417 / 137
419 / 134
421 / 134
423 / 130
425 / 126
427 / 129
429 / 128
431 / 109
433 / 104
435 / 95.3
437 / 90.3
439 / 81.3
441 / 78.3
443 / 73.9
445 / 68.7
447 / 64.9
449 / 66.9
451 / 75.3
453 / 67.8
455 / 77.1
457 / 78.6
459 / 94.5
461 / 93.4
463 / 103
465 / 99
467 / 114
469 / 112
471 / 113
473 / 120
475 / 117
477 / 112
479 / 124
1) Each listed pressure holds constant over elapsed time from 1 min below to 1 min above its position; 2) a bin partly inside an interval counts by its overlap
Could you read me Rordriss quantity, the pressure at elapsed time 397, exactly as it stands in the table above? 118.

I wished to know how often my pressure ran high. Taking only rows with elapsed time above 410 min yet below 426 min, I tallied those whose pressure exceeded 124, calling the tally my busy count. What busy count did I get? 8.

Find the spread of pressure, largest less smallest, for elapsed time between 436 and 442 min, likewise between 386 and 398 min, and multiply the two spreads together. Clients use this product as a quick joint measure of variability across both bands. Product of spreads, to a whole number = 204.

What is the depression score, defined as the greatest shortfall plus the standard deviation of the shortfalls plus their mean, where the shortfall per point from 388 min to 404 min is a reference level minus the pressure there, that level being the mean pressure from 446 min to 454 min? -96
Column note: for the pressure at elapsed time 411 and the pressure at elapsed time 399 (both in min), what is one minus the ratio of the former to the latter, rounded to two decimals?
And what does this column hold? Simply -0.14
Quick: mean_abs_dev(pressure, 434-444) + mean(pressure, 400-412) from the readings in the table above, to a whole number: 141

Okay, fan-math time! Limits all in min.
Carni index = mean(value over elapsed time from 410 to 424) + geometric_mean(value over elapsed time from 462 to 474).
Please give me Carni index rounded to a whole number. 244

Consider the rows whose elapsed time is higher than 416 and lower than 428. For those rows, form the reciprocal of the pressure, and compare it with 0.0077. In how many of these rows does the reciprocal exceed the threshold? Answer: 2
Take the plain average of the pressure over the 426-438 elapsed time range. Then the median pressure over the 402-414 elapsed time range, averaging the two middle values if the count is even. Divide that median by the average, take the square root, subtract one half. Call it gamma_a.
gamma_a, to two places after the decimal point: 0.61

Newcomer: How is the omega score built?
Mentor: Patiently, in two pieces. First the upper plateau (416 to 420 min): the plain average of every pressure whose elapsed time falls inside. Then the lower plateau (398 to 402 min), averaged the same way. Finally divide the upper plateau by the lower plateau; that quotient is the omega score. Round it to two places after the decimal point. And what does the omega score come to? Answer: 1.11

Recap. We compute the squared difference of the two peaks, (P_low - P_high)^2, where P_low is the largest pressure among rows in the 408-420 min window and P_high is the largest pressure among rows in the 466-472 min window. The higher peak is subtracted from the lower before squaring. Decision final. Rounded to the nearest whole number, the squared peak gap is 729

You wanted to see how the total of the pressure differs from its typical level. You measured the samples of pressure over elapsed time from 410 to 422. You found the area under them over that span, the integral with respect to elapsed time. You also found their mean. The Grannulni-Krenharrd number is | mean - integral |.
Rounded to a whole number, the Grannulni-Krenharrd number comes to 1483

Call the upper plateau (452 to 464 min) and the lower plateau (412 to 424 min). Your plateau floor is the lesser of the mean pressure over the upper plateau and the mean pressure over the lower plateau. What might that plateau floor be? 86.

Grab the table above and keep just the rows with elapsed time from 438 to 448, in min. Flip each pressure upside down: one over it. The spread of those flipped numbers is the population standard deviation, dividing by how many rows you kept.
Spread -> 0.0011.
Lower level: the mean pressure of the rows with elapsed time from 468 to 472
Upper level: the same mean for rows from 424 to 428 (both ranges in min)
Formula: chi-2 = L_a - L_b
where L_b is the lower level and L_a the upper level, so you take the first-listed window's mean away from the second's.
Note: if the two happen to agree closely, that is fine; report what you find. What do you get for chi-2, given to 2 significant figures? 15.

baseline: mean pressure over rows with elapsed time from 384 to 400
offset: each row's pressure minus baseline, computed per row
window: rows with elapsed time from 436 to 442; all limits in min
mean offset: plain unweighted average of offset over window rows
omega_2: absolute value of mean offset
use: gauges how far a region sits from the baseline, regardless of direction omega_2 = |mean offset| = 41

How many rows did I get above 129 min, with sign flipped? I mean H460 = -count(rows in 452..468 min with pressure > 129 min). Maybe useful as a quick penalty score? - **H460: 0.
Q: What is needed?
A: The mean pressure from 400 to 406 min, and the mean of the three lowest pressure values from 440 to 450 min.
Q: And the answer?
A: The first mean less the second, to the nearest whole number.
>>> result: 63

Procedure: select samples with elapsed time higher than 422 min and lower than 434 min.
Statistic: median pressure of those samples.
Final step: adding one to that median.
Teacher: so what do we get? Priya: 128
